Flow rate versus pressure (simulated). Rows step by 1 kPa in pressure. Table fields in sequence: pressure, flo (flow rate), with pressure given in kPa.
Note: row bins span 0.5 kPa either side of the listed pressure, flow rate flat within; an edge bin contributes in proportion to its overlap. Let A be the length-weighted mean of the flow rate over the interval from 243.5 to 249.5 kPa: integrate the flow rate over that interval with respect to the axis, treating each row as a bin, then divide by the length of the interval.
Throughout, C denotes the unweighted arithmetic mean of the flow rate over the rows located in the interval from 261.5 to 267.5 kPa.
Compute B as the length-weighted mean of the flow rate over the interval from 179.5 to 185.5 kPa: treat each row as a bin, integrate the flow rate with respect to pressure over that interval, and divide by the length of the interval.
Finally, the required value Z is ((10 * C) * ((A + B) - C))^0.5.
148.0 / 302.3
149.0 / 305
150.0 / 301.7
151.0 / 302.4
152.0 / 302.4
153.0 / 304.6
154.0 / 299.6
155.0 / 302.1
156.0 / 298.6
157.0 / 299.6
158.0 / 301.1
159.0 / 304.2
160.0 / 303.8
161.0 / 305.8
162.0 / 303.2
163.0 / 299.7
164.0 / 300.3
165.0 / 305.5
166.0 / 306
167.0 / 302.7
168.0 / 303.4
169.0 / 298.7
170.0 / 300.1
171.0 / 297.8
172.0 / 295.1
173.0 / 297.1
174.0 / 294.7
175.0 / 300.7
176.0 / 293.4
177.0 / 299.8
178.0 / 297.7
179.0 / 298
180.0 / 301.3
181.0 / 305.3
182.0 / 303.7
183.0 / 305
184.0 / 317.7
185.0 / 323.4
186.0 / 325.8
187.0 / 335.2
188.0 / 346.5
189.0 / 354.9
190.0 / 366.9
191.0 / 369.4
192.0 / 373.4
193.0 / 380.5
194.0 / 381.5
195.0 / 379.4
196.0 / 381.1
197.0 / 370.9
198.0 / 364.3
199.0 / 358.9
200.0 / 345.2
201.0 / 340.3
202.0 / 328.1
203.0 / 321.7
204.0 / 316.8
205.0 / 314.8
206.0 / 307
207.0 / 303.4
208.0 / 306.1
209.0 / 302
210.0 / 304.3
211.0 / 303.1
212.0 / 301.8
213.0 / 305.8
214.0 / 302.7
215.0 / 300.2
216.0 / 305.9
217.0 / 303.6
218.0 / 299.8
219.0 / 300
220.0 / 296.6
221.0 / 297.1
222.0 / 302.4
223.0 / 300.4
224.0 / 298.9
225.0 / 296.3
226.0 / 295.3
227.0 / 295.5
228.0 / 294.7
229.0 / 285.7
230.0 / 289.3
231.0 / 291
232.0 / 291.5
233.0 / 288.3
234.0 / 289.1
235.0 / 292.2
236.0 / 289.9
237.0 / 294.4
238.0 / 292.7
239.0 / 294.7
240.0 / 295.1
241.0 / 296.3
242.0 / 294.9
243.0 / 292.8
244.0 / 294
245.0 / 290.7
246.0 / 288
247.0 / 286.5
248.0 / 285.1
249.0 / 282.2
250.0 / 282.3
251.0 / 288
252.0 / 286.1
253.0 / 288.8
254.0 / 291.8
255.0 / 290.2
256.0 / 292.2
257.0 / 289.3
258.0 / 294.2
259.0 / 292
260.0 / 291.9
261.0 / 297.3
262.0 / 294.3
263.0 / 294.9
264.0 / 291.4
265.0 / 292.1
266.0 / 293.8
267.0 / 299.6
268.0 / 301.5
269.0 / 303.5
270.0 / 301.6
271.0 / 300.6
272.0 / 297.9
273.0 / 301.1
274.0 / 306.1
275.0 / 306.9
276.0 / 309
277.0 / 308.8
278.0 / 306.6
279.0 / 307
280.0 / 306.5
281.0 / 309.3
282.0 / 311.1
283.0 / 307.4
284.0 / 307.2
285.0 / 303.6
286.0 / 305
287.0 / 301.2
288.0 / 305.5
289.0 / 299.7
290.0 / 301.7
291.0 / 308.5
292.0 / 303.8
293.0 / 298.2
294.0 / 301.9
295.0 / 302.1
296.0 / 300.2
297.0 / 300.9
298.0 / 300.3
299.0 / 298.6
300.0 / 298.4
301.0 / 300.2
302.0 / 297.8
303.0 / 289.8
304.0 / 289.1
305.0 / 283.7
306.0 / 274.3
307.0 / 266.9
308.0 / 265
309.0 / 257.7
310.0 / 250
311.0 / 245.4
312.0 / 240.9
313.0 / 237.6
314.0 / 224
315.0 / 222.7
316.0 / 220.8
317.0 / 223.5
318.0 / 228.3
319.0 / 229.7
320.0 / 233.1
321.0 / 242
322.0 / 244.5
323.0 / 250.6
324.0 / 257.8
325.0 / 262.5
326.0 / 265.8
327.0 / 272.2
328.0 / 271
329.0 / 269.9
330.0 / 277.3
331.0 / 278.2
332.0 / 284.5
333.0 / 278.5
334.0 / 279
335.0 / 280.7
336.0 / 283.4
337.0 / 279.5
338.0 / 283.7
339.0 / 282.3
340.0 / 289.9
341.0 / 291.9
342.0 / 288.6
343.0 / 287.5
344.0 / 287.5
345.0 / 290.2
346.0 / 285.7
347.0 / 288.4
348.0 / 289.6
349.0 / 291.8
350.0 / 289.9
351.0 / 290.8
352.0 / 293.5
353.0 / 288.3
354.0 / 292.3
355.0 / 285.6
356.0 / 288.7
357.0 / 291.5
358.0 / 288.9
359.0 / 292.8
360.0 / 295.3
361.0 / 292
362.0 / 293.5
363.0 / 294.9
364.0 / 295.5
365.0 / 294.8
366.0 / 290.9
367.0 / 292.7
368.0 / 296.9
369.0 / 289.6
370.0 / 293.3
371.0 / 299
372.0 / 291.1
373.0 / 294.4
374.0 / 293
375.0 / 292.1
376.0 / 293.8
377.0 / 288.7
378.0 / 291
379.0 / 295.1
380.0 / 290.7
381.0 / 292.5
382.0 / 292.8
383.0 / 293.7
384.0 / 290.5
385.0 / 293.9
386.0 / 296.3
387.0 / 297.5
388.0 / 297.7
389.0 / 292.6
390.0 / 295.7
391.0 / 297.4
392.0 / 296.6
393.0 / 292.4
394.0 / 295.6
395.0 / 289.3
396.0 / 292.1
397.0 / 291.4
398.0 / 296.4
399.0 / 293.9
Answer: 944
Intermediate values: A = 288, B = 309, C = 294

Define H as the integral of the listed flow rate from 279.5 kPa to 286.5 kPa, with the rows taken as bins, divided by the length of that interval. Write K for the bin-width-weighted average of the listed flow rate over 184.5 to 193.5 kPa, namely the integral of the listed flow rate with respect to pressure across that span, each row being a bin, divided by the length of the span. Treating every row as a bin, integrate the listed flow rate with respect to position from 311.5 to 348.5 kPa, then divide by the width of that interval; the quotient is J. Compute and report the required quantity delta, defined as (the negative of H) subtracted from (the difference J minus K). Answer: 219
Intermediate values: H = 307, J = 265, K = 353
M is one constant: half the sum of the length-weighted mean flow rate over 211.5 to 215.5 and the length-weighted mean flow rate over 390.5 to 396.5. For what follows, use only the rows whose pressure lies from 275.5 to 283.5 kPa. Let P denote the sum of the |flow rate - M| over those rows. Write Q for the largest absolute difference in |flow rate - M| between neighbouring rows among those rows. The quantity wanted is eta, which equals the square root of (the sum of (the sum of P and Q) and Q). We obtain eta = 9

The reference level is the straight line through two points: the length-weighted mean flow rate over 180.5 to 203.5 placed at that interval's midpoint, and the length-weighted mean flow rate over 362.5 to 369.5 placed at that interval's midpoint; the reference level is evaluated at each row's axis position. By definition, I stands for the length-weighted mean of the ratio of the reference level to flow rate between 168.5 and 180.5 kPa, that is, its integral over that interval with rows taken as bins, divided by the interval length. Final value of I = 1.18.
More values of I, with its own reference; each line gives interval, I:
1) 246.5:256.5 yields 1.14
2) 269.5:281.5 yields 1.05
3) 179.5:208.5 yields 1.03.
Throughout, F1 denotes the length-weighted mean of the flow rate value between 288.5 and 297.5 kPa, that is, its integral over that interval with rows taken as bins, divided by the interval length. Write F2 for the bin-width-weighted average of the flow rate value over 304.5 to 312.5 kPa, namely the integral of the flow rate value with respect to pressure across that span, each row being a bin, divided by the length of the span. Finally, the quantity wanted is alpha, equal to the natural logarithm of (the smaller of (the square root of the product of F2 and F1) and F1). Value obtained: 5.64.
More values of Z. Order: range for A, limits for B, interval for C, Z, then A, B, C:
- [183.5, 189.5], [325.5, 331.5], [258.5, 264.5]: 958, 334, 272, 294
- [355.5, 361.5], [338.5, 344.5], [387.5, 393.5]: 916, 292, 288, 295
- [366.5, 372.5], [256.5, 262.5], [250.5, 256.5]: 928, 294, 293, 290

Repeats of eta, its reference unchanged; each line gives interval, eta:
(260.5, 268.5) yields 6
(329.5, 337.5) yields 13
